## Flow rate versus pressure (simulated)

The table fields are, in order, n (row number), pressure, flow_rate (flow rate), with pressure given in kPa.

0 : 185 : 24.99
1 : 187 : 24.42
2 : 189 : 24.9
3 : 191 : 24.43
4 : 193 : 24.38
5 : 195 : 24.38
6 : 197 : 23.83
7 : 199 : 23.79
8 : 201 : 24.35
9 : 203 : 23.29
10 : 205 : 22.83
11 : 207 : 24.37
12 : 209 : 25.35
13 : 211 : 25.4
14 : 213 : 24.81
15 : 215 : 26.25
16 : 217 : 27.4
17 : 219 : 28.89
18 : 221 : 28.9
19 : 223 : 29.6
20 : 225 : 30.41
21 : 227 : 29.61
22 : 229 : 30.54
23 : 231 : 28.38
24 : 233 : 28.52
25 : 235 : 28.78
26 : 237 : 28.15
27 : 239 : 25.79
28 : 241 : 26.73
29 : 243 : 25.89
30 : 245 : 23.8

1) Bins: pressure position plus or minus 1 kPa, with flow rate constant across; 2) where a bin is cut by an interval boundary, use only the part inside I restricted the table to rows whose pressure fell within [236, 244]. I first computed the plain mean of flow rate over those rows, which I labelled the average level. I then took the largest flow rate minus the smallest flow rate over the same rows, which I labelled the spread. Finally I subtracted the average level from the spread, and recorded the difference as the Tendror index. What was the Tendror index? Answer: -24.3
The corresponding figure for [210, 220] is -22.5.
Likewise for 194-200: -23.4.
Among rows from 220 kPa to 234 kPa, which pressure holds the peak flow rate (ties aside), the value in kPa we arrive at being 229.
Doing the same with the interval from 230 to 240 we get 235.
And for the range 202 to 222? 221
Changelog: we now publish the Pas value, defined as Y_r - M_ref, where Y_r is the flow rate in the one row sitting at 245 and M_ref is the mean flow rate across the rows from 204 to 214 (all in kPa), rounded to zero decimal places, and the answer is -1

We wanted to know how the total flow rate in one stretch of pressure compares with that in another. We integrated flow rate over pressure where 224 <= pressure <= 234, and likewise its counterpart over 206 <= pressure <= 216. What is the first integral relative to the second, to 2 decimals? 1.17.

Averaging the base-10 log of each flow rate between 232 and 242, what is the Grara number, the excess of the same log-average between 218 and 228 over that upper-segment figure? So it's 0.029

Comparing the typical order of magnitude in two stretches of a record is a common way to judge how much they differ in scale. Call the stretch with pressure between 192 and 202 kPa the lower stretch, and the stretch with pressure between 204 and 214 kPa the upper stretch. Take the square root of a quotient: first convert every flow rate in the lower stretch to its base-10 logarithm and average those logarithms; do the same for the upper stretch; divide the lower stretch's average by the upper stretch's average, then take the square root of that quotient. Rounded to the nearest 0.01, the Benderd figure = 1.00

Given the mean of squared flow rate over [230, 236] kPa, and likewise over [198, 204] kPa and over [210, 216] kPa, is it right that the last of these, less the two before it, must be -733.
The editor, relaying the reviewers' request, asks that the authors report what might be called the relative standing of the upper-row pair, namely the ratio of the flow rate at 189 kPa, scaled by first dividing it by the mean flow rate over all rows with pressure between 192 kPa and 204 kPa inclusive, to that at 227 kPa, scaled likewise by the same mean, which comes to 0.84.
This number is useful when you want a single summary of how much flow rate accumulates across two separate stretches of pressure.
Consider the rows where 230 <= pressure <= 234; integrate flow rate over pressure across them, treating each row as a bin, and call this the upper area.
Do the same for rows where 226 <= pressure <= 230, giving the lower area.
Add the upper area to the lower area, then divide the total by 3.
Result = 78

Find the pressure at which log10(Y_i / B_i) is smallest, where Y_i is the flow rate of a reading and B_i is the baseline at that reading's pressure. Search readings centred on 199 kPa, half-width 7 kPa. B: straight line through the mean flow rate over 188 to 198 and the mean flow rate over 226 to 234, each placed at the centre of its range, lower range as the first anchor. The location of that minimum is 205 kPa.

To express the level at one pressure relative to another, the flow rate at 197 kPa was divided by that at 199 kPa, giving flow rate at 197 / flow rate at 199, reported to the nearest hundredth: 1.00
